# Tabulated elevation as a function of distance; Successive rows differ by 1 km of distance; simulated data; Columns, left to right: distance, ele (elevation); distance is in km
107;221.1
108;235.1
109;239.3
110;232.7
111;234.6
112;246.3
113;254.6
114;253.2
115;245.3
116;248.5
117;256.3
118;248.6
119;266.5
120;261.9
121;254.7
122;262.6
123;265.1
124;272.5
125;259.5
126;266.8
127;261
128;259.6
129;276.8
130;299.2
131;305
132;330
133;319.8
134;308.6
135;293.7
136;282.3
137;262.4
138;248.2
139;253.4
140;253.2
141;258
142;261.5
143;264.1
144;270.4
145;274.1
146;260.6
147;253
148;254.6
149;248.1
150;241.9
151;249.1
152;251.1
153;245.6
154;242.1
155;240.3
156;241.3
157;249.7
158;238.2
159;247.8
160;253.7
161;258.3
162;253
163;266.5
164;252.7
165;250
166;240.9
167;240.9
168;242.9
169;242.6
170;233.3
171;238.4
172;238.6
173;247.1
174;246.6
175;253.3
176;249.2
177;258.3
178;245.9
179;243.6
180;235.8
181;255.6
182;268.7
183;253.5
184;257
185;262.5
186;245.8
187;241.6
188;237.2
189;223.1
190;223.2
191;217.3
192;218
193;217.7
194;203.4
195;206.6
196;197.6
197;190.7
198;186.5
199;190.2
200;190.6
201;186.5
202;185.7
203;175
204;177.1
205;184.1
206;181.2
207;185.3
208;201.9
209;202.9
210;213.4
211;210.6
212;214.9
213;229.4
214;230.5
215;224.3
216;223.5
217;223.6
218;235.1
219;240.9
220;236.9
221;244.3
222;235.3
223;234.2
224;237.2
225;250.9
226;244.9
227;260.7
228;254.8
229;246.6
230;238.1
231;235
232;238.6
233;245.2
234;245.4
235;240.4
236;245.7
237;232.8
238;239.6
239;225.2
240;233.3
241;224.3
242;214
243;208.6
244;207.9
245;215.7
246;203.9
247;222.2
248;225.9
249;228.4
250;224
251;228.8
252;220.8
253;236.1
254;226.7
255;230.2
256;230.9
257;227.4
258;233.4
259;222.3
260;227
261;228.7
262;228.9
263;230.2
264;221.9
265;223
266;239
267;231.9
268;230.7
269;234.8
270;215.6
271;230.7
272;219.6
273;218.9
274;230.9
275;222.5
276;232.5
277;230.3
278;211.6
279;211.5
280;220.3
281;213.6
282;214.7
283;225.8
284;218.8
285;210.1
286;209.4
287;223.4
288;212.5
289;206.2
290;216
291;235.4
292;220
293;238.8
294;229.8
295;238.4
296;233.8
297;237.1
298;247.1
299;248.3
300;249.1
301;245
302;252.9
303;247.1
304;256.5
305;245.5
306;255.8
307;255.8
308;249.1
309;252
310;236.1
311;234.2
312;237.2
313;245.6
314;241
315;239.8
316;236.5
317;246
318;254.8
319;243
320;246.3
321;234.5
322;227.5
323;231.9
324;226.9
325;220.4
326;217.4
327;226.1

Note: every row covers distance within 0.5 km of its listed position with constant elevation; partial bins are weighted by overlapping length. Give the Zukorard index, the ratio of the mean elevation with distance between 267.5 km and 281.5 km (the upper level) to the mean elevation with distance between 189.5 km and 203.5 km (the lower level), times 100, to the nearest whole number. 112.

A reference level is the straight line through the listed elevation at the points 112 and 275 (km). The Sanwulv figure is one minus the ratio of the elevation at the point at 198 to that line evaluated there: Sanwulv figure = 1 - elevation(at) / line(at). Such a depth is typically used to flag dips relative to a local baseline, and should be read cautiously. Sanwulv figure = 0.20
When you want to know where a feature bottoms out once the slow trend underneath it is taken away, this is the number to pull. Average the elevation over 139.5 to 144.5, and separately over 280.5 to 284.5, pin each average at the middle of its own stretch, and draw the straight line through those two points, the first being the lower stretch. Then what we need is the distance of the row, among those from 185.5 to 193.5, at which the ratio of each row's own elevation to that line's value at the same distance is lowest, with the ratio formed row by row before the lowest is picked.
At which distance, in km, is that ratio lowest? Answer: 191 km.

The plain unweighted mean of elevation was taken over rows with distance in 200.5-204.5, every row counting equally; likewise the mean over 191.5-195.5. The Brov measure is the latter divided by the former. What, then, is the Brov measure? 1.17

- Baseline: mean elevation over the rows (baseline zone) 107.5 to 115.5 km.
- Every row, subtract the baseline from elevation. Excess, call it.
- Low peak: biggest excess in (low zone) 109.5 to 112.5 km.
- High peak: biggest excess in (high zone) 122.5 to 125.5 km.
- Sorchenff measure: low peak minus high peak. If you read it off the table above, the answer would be -26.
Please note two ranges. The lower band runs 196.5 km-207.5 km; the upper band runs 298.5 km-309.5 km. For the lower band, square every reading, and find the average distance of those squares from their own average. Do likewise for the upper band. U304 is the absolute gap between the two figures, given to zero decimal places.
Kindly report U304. 350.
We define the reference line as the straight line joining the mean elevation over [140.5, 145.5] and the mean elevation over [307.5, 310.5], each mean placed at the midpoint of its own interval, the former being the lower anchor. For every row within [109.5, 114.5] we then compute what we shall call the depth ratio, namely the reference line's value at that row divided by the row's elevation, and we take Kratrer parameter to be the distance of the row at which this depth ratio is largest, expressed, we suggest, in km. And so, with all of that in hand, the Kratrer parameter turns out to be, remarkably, 110 km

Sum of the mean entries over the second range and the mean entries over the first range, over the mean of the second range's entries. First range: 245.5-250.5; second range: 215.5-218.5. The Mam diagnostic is 1.97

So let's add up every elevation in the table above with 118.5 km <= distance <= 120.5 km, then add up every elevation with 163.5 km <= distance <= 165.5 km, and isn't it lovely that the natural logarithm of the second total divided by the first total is -0.05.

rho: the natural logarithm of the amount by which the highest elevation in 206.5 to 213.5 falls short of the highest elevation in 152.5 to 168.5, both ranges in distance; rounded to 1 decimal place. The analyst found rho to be 3.6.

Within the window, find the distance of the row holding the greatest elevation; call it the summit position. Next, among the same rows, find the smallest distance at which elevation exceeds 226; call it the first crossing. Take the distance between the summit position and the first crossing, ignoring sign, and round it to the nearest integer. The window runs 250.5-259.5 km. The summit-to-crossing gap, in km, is 2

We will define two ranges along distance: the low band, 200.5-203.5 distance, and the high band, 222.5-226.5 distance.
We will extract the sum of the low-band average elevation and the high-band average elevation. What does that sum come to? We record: 424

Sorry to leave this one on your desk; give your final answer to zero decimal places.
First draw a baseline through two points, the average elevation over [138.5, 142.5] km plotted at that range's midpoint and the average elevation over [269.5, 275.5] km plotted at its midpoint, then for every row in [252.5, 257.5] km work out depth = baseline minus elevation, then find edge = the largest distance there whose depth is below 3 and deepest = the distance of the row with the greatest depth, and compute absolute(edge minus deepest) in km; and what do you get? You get 3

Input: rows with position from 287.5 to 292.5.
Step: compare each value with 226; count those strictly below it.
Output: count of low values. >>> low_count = 4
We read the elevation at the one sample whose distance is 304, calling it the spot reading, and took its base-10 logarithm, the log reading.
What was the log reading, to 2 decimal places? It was 2.41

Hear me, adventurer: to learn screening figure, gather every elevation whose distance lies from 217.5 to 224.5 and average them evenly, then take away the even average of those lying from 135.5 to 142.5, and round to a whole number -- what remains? -22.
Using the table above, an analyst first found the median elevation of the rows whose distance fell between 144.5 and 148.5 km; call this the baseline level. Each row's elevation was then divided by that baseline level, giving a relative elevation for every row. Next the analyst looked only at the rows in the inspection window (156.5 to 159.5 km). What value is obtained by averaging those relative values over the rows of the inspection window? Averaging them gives 0.95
